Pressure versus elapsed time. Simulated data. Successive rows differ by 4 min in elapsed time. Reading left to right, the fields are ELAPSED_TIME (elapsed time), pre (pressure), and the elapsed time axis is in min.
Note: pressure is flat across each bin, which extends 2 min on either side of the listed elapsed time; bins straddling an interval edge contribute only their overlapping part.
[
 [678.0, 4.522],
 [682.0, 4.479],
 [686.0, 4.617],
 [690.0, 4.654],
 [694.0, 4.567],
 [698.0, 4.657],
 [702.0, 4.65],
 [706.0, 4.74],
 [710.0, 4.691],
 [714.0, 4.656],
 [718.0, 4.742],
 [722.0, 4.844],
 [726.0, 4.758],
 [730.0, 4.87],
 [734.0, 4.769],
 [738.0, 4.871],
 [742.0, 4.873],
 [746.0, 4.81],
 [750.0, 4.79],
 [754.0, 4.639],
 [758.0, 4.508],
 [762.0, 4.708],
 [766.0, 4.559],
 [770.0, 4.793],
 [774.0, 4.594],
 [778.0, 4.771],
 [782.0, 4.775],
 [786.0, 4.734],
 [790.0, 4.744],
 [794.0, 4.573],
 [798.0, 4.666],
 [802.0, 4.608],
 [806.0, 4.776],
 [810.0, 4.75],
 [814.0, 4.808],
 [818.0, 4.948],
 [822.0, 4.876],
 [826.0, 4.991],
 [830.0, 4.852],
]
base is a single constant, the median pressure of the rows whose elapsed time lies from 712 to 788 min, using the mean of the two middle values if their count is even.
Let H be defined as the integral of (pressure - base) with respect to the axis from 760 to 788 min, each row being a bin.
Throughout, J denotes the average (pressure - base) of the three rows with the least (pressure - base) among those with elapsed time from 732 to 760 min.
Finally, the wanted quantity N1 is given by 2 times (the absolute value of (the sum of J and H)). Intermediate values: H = -1.8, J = -0.130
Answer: 4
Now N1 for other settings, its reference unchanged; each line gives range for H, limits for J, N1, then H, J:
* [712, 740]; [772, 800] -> 1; 0.5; -0.158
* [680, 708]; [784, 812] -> 8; -4.1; -0.153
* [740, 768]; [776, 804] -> 4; -2.0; -0.153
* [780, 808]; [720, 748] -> 4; -2.0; 0.010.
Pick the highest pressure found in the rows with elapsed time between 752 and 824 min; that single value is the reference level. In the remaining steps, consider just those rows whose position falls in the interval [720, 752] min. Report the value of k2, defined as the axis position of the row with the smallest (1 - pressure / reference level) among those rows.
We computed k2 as 742.0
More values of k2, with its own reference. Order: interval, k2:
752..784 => 770.0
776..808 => 806.0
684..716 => 706.0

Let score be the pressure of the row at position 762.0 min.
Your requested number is 4.708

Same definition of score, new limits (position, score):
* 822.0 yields 4.876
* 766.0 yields 4.559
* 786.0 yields 4.734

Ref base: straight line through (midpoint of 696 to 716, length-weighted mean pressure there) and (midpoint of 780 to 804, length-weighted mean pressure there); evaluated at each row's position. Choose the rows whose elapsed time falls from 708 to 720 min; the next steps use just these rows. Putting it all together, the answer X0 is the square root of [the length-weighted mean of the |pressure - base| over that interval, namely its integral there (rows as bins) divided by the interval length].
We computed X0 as 0.18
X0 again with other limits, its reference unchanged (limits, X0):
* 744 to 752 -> 0.34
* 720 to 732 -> 0.38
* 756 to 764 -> 0.32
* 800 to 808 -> 0.29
